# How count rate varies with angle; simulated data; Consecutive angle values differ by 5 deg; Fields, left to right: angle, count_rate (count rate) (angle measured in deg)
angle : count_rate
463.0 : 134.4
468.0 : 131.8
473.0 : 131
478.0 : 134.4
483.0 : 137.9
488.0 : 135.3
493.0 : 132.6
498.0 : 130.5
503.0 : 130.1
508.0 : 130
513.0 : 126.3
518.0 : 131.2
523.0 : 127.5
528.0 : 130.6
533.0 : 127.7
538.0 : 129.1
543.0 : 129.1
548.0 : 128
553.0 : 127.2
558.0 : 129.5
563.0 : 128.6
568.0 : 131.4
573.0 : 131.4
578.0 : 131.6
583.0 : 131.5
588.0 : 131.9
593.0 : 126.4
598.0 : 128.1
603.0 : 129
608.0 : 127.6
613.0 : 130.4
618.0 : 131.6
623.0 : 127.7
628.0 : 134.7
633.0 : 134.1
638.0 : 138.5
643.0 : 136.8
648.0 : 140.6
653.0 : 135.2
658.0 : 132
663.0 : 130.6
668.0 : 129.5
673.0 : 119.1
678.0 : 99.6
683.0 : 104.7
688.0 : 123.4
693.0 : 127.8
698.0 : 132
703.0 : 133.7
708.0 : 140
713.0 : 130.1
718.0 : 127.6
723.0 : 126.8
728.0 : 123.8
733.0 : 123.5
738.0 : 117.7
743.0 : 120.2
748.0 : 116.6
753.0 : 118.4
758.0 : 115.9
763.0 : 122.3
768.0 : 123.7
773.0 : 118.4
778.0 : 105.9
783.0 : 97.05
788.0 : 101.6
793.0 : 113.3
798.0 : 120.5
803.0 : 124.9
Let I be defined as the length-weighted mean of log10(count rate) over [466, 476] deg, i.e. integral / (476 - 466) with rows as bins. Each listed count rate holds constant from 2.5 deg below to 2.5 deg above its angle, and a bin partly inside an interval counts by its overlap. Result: 2.12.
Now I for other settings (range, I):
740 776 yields 2.08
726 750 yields 2.08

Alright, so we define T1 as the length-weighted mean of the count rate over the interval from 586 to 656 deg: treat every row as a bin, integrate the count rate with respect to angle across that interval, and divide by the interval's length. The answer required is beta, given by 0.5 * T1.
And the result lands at 66.2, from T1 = 132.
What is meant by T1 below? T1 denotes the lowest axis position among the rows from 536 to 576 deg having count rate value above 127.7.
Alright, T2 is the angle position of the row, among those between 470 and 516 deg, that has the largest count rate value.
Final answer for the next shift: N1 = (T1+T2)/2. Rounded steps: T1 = 538.0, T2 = 483.0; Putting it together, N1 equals 510.5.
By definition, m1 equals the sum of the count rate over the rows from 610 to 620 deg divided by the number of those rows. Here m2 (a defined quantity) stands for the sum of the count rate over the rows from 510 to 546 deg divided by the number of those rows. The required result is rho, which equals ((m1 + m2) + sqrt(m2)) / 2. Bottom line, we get 135.6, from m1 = 131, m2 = 129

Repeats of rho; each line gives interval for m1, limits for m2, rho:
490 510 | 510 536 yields 135.4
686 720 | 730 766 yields 130.4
